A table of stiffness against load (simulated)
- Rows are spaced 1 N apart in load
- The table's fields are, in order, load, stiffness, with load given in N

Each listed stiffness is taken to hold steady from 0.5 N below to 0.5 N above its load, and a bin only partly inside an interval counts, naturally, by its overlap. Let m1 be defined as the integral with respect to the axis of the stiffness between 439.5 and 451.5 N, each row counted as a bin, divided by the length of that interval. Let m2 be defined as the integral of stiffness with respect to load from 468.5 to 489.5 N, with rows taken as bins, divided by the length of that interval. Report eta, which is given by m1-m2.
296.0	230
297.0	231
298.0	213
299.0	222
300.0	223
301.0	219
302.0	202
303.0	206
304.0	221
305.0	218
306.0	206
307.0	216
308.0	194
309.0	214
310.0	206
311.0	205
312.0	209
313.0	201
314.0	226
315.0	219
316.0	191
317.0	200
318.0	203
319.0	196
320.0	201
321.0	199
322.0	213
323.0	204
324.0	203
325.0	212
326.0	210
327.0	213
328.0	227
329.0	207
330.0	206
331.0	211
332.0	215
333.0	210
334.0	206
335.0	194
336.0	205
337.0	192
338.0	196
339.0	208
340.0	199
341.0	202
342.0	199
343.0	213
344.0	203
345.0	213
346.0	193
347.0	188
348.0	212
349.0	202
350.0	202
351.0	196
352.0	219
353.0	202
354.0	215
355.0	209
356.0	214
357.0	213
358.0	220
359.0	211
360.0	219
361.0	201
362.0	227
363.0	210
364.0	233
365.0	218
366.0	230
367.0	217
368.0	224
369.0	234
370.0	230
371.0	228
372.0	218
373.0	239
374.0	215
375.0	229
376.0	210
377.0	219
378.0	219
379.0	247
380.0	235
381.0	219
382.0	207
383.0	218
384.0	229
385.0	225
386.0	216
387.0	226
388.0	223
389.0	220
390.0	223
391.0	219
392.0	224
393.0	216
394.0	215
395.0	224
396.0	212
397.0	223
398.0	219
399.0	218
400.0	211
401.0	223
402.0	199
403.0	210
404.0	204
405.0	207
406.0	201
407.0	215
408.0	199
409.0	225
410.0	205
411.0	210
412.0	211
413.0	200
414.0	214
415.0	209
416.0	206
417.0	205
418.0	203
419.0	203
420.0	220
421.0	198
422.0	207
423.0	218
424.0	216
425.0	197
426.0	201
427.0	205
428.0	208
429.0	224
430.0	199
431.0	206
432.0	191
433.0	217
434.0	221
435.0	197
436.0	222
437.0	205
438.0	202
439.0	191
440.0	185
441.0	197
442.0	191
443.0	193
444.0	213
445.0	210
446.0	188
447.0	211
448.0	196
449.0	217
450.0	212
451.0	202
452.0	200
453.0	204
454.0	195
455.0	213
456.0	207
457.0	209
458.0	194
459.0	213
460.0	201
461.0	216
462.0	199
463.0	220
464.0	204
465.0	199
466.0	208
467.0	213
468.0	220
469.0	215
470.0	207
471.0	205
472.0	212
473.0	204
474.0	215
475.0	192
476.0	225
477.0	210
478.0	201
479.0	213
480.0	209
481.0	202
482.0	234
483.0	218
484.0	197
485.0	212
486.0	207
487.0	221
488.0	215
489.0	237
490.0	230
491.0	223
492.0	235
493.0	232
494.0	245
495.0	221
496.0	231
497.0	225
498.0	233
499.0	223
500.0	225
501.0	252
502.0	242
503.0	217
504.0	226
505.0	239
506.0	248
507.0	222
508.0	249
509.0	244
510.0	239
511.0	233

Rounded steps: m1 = 201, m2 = 212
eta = -11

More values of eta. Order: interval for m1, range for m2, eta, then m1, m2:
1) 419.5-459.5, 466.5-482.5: -6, 205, 211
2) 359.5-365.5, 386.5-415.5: 4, 218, 214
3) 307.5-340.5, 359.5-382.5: -17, 206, 223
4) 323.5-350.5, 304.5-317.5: -3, 205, 208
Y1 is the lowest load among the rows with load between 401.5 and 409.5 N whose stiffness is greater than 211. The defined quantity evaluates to 407.0 N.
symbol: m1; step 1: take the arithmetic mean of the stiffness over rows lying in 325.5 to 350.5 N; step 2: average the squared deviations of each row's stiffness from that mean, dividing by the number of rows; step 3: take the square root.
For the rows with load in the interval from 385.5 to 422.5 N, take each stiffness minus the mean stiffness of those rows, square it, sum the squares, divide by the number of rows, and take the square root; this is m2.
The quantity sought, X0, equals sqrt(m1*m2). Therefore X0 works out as 8.5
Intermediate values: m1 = 8.6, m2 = 8.5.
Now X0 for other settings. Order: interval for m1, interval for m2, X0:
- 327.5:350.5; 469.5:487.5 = 9.3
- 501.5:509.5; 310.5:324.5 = 10.1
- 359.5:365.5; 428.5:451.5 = 11.0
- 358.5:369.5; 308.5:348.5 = 9.3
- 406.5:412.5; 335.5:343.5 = 7.2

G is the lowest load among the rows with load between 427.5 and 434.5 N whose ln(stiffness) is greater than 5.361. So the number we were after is 429.0 N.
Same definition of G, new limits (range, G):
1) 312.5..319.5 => 314.0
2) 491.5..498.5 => 492.0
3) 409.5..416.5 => 414.0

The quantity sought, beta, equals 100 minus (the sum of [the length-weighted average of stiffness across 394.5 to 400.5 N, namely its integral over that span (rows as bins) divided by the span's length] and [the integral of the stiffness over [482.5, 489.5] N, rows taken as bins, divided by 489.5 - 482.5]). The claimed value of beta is -333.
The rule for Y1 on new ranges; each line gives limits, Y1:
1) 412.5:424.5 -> 414.0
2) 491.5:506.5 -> 492.0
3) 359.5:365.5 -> 360.0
